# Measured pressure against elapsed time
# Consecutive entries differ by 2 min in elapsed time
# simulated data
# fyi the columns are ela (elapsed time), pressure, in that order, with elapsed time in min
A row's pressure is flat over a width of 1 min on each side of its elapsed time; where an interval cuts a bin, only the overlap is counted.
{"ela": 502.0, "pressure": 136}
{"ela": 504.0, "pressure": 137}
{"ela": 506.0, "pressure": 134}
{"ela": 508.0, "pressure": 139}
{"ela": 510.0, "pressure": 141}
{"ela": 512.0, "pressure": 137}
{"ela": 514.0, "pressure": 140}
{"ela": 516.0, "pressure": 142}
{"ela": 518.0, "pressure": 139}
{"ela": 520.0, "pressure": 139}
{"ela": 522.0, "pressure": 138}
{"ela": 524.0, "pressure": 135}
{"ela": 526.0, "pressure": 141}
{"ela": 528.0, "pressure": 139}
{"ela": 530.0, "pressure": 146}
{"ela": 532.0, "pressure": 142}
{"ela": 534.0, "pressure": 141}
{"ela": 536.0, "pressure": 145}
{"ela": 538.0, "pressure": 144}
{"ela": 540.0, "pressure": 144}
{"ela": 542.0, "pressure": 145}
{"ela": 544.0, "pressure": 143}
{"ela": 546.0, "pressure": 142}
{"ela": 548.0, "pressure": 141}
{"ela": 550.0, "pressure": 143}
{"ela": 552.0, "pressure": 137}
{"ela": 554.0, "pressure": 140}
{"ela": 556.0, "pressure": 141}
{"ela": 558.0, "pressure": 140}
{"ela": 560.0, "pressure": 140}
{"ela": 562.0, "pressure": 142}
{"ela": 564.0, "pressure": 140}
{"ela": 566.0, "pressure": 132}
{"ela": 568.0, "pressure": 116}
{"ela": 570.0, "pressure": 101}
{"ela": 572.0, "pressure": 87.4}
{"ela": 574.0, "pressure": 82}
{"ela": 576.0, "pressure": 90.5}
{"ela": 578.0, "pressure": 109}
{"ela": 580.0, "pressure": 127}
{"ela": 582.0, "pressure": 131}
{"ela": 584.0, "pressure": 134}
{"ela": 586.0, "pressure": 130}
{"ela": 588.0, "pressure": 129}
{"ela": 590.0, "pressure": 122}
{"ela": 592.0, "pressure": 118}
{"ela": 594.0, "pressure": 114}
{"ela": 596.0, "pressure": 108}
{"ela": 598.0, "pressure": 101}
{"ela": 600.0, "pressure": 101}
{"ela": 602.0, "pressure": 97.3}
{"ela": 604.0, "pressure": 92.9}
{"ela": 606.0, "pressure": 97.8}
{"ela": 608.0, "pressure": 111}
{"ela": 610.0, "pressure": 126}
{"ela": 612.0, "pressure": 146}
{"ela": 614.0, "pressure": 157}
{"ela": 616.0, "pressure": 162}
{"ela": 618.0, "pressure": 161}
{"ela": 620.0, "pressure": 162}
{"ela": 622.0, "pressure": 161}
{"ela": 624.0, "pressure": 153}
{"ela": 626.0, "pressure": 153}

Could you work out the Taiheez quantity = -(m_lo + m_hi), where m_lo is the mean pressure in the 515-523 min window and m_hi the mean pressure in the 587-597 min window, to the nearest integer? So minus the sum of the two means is -258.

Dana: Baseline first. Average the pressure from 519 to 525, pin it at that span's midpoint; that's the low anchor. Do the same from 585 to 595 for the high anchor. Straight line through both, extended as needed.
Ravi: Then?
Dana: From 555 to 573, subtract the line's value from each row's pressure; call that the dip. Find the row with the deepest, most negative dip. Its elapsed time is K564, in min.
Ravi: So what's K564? 572.0 min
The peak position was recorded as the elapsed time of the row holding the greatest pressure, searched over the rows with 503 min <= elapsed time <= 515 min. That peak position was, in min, 510.0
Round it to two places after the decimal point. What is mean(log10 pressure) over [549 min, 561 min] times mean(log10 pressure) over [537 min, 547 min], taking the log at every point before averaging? 4.63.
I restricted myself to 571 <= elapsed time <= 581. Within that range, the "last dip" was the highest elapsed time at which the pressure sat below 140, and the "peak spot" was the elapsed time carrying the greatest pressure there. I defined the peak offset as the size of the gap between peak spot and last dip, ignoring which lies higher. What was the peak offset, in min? 0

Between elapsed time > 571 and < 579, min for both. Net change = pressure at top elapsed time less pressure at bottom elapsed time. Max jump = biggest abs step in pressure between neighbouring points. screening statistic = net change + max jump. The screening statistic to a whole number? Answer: 40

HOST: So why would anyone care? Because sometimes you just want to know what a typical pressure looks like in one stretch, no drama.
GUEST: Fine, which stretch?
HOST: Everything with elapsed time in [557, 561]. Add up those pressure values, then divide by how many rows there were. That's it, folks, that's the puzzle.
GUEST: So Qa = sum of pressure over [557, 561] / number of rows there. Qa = 140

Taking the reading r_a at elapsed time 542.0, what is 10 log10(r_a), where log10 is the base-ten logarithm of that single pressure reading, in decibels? 21.6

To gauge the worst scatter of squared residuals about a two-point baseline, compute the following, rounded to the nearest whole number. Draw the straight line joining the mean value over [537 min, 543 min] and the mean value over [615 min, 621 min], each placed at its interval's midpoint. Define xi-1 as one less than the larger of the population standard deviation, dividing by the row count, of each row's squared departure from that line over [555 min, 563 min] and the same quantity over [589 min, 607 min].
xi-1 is 1061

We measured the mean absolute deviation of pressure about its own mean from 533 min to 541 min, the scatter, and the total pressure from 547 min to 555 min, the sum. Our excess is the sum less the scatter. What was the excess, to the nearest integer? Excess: 560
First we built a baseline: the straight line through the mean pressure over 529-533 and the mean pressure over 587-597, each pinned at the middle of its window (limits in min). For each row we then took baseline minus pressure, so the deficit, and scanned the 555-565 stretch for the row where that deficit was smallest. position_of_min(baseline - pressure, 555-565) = 562.0 min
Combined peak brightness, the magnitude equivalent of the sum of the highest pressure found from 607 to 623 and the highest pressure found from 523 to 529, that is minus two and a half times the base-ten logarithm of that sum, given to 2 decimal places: -6.20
